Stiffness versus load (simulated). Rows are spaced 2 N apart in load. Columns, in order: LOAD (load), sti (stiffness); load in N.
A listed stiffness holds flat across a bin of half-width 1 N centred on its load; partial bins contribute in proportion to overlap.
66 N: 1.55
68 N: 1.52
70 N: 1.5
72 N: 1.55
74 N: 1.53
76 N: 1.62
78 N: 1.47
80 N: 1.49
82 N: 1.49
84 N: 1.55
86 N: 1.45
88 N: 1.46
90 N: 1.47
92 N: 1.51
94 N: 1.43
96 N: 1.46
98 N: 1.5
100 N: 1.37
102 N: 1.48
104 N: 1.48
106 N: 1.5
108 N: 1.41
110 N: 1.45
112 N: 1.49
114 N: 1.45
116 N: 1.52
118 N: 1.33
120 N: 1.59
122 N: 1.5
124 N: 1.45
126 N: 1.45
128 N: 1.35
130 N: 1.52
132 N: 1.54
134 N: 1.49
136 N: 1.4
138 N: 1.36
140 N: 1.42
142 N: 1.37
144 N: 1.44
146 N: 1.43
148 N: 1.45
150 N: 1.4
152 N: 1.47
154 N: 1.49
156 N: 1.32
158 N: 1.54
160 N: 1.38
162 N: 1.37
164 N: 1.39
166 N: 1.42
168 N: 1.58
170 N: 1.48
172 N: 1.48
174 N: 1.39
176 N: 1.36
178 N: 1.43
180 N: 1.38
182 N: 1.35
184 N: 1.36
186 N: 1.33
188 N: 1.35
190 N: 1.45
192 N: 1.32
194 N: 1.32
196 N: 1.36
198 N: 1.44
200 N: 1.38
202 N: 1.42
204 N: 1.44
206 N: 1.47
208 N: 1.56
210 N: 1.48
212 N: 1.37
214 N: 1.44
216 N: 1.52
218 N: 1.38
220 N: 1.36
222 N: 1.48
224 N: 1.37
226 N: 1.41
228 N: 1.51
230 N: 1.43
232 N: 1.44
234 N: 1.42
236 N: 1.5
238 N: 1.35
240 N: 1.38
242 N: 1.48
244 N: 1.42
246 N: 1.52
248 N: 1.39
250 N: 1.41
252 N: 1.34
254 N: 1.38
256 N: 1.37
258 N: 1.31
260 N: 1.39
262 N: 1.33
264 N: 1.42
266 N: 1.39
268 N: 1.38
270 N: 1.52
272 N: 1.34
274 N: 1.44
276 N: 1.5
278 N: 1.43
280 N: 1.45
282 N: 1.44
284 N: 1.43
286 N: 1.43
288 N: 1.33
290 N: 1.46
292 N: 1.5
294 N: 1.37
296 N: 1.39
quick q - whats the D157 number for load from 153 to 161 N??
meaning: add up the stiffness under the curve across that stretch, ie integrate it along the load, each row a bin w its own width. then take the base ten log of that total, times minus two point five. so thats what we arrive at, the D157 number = -2.648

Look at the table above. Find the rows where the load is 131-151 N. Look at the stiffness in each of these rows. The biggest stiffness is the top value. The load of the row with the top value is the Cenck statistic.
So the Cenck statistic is 132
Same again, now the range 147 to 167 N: 158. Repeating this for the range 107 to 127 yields 120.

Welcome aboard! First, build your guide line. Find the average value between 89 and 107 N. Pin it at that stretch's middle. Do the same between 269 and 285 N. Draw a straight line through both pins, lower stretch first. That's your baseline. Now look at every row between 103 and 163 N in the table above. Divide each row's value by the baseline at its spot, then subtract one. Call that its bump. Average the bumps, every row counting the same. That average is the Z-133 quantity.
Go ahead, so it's -0.012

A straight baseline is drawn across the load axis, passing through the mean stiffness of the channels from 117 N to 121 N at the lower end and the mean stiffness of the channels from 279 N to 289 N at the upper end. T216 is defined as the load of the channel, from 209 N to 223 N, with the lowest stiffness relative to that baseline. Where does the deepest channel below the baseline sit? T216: 220 N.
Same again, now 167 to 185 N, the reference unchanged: 182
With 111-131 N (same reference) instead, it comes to 118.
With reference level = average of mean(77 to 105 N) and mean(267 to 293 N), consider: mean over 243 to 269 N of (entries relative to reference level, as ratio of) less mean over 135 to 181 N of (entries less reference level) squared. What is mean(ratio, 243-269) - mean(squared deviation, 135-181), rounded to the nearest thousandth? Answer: 0.951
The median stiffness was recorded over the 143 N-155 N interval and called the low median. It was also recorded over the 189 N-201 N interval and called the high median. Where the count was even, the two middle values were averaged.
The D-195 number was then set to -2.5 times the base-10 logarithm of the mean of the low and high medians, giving -0.371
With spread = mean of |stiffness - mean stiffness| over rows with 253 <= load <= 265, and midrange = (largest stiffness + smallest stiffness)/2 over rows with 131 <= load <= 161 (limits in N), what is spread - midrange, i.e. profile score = -1.40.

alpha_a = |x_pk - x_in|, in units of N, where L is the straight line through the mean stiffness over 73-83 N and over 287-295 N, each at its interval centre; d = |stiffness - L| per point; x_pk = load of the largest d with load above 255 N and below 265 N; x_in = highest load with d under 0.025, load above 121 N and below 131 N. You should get 136 N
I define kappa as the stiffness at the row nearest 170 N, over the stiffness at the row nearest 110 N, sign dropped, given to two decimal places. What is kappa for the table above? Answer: 1.02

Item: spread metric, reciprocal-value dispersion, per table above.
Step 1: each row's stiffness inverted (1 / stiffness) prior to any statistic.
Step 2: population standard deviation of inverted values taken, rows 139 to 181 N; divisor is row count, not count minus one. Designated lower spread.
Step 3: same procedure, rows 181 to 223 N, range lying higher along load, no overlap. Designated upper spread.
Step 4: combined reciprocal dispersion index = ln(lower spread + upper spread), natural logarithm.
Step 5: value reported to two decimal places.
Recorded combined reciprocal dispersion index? -2.78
